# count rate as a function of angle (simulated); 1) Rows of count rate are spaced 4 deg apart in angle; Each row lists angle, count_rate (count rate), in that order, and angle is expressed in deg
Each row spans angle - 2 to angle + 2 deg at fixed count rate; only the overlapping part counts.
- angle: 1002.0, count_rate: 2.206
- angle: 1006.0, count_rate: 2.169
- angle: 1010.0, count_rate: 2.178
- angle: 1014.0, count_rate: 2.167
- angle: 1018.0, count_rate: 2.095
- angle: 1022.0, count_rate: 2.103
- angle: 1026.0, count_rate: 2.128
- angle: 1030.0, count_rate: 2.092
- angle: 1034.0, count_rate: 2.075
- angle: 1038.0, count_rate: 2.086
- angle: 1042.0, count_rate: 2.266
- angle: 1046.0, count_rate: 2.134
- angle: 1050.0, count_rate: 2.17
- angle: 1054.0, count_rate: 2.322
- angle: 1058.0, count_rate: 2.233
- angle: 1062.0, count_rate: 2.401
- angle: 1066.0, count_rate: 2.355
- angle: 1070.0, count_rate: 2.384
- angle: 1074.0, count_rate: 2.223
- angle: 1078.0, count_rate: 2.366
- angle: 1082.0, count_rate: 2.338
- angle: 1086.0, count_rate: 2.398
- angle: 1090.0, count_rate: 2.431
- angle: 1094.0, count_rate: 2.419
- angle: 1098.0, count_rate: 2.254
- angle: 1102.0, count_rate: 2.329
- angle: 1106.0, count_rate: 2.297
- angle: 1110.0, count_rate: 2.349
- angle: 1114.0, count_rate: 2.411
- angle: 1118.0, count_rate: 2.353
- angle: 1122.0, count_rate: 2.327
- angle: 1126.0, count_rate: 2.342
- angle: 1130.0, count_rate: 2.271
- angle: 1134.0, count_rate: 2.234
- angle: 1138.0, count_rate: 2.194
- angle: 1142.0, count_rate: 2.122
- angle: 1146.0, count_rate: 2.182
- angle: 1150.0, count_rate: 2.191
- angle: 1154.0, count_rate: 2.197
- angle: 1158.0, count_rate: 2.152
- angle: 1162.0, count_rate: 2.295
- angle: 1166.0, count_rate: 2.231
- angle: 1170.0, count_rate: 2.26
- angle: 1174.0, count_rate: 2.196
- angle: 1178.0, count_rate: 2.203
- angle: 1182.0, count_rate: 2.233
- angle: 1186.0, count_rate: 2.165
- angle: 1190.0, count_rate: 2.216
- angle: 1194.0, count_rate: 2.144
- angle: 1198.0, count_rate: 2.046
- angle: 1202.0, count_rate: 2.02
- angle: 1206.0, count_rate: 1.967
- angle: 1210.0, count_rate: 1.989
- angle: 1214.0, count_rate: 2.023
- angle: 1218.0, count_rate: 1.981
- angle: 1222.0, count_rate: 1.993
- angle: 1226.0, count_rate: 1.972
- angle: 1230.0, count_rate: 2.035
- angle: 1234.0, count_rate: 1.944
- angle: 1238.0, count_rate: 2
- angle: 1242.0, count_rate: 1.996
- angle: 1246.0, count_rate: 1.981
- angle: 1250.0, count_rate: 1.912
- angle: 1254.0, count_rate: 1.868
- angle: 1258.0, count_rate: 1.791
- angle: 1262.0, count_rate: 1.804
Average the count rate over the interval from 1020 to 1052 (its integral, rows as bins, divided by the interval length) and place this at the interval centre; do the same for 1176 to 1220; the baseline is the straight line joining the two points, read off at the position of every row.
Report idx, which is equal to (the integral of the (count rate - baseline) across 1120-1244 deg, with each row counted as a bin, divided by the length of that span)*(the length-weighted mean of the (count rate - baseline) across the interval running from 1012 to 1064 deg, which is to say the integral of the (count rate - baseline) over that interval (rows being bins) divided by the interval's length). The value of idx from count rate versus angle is 0.0017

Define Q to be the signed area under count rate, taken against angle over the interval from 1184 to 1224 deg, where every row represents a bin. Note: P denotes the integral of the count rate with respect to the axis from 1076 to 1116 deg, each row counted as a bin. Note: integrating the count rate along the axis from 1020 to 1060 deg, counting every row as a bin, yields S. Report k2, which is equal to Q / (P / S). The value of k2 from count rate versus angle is 75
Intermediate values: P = 94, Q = 82.2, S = 86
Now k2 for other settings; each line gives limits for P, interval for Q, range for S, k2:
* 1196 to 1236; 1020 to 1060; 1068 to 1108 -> 101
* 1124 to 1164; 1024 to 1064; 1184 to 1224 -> 81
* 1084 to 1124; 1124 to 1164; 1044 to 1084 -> 86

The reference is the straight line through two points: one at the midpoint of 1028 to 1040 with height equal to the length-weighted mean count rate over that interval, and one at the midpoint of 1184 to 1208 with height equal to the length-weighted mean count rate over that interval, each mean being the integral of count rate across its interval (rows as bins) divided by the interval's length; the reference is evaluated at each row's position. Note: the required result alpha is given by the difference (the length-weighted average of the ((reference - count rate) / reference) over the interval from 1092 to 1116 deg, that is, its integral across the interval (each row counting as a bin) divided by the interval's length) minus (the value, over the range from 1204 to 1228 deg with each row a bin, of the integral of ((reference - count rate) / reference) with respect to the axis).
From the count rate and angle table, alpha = -1.3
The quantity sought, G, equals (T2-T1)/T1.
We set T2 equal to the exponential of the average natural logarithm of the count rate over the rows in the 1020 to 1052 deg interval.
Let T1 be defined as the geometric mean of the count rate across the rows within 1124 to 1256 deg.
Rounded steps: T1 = 2.10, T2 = 2.13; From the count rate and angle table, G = 0.01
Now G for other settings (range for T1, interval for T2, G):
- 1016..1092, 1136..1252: -0.06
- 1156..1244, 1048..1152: 0.10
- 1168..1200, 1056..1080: 0.07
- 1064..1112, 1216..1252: -0.16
